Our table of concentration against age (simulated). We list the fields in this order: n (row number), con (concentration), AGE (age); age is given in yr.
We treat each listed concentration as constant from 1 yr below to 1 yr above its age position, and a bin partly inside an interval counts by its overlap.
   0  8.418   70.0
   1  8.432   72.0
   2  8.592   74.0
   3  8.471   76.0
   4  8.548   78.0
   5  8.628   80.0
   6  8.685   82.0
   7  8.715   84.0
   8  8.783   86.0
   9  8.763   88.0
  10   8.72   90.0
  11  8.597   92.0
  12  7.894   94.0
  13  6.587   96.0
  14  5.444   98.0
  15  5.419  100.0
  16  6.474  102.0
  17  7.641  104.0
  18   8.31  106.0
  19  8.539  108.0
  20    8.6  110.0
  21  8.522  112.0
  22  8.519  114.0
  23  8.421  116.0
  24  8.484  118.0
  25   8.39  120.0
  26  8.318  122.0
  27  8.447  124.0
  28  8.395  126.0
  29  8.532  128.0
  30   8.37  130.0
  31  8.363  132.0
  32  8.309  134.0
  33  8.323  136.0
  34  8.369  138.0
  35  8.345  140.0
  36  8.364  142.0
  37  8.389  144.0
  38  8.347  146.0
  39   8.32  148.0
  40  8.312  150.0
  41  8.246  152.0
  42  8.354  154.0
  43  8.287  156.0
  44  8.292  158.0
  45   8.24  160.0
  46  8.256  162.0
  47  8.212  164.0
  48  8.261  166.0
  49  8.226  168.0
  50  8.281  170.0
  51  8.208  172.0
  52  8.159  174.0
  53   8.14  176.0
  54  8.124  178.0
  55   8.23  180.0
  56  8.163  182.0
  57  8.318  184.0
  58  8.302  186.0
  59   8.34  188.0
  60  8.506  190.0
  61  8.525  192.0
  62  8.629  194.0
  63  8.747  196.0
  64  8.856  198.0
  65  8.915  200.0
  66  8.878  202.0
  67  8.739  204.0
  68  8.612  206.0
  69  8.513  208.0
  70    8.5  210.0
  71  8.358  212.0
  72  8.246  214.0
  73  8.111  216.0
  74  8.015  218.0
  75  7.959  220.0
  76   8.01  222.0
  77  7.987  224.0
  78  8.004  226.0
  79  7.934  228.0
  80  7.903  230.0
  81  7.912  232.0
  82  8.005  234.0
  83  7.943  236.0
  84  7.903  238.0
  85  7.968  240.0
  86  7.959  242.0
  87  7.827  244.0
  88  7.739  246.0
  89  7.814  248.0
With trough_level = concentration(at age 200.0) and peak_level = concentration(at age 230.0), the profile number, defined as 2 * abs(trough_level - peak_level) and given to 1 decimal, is 2.0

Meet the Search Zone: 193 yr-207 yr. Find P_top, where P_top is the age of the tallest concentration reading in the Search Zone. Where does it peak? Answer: 200.0 yr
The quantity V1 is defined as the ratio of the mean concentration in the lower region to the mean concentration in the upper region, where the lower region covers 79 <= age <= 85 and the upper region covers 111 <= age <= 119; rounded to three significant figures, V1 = 1.02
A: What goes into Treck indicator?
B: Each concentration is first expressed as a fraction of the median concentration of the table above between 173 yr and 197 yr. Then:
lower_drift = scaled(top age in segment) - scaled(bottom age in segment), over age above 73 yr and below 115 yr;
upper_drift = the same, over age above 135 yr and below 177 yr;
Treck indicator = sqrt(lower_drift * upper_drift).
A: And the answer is 0.014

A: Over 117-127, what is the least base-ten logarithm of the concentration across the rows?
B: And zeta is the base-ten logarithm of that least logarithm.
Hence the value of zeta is -0.036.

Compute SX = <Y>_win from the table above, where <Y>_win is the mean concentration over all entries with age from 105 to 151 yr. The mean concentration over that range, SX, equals 8.40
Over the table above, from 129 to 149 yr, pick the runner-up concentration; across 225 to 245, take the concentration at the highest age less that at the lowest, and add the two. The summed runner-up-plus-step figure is 8.2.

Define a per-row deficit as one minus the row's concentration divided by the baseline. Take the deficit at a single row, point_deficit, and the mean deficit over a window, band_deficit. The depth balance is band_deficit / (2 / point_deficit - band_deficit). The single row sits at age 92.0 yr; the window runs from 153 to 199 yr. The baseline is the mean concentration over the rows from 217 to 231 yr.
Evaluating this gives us 0.0018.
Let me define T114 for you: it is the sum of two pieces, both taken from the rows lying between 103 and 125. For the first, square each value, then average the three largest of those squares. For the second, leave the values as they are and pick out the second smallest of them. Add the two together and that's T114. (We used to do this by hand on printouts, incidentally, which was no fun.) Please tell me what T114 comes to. 81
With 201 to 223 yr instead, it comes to 84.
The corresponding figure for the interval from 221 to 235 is 72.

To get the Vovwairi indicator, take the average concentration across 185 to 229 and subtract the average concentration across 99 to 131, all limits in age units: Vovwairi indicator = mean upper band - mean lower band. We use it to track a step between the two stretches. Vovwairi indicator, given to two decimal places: 0.31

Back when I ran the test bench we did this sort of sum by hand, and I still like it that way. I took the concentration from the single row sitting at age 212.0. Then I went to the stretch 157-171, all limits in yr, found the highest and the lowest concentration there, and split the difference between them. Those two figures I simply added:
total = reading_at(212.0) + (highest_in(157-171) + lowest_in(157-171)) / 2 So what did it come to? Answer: 16.6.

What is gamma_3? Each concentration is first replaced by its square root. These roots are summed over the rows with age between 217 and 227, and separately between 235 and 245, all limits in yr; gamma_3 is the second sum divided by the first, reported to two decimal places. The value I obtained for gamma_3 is 1.00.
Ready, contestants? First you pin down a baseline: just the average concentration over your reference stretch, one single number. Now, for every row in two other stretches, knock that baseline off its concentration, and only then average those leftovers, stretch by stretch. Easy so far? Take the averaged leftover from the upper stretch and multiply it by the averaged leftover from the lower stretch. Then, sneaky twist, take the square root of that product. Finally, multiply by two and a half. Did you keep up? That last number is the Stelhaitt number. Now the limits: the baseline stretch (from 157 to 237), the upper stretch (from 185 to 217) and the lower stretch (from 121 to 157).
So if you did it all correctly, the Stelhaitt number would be 0.33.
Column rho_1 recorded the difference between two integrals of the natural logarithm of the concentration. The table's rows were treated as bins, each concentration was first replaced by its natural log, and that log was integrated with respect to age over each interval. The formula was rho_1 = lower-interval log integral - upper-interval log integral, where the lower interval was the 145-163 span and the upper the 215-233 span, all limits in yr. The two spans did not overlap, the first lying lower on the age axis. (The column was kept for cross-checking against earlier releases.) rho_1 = 0.69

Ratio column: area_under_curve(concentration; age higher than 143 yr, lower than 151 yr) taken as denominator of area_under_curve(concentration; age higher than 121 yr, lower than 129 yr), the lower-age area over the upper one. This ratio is 1.01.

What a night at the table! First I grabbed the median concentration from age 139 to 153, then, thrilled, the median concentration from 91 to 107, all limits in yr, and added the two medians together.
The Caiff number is 15.5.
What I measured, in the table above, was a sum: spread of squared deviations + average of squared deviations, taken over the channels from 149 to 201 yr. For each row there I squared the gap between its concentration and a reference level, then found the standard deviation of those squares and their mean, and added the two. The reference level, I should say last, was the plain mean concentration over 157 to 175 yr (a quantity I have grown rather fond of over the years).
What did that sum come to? 0.18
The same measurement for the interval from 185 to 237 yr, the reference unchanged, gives 0.25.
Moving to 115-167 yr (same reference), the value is 0.04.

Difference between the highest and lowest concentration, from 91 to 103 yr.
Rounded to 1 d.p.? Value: 3.2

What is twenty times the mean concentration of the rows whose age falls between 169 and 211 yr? 169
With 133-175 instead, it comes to 166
